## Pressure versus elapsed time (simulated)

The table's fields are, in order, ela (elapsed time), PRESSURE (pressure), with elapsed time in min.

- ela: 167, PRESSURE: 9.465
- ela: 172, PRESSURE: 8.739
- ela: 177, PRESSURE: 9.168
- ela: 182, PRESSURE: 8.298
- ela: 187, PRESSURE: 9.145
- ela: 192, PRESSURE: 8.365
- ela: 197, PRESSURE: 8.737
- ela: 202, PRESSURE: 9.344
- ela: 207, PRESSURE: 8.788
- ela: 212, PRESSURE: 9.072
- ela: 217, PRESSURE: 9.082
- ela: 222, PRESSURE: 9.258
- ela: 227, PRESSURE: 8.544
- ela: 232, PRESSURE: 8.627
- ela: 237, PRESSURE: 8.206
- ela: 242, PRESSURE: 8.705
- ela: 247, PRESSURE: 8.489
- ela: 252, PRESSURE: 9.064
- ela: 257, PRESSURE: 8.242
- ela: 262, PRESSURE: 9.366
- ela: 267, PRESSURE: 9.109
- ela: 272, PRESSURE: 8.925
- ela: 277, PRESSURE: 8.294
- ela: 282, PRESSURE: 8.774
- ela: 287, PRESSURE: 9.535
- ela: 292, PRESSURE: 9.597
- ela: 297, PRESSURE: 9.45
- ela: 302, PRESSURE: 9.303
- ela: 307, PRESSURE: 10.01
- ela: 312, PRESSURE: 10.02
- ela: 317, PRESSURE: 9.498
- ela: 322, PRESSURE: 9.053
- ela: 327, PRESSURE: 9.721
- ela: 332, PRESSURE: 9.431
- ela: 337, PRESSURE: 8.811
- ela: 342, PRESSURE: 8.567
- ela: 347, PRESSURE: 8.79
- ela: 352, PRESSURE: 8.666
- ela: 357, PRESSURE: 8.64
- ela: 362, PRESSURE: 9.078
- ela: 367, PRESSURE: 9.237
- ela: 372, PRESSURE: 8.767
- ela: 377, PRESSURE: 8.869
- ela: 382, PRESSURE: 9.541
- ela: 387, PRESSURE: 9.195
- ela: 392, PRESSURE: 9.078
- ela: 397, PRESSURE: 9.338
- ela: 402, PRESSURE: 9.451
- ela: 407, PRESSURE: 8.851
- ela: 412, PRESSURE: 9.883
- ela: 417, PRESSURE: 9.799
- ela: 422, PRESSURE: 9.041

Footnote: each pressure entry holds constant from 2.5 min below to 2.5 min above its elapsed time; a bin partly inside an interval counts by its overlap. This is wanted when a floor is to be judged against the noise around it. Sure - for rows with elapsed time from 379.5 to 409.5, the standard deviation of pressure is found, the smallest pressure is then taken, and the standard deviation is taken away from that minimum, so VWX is 8.6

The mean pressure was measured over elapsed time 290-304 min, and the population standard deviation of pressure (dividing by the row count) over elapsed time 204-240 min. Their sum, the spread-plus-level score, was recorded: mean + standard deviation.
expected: 9.8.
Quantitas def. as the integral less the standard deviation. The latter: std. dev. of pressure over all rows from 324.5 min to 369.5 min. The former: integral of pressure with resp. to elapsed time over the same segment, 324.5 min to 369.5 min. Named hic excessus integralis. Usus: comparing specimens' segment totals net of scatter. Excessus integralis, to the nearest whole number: 404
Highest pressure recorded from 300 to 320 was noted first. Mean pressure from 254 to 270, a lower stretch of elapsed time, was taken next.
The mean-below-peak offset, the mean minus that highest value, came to -1.11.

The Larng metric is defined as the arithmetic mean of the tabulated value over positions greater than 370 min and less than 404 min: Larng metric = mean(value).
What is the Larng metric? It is 9.18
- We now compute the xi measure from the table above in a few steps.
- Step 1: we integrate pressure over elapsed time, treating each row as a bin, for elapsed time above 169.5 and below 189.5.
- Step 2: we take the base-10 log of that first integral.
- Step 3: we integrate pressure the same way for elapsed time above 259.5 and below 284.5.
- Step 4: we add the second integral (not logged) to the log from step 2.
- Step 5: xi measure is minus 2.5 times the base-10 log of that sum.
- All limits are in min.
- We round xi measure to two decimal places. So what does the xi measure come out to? -5.88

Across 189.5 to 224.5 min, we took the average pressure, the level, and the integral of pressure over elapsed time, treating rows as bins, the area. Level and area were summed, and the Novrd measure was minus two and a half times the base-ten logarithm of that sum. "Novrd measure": -6.27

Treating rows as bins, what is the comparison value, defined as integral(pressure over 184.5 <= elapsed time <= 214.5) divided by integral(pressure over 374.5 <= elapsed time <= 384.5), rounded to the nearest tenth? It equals 2.9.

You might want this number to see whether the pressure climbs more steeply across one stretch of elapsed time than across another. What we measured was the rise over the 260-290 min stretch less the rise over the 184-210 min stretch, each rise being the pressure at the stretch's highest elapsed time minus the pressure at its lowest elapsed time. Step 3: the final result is 0.53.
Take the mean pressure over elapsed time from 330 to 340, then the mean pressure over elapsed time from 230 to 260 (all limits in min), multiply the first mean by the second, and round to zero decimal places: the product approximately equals 78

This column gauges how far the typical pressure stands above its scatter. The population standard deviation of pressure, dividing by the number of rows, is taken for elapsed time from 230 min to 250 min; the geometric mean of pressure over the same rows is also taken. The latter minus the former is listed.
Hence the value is 8.3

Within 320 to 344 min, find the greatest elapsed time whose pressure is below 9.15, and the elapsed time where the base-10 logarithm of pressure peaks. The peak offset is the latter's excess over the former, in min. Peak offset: -15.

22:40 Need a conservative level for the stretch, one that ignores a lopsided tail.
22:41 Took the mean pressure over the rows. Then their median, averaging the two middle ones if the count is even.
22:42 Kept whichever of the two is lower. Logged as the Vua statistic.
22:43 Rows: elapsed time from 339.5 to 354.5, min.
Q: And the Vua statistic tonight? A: 8.67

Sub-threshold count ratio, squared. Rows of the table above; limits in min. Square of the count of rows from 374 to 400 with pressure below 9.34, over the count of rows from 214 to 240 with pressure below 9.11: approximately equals 1.0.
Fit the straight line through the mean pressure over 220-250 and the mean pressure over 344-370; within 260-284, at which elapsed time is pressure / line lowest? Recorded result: 277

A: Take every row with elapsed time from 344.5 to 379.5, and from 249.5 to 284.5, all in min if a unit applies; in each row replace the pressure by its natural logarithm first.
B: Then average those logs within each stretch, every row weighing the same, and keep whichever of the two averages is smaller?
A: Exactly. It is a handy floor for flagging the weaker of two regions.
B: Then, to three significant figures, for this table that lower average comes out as 2.18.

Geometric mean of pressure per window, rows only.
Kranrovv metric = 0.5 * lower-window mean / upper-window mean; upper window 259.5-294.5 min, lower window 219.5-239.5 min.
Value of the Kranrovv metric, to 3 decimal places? 0.477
